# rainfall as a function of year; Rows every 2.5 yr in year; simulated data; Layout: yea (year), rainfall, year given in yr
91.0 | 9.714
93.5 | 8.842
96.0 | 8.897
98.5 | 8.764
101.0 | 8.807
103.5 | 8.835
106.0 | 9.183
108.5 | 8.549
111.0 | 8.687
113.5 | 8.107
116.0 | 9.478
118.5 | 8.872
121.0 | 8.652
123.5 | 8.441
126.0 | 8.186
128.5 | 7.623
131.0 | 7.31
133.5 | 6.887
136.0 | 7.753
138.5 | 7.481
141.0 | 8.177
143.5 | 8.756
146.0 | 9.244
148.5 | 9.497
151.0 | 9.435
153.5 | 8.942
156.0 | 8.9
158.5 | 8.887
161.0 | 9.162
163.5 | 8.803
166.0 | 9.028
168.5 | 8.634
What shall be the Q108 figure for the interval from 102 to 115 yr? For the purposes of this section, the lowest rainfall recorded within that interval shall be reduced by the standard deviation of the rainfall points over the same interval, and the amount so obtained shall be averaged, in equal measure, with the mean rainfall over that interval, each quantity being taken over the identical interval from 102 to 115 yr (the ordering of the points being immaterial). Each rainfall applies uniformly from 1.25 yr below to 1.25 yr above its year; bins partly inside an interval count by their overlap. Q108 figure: 8.2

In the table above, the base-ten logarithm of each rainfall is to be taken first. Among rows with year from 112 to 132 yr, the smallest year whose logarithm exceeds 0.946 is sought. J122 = 116.0 yr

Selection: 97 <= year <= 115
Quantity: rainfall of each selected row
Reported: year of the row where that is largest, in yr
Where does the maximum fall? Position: 106.0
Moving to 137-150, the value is 148.5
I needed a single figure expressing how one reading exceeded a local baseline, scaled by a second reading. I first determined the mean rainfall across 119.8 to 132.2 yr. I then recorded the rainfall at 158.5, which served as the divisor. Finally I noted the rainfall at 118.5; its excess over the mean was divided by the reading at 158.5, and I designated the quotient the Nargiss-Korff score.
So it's 0.09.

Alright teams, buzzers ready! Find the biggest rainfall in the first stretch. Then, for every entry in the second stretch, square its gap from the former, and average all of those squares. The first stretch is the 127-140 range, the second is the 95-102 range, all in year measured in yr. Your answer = 1.1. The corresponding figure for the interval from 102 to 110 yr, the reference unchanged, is 1.3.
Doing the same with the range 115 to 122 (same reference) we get 1.7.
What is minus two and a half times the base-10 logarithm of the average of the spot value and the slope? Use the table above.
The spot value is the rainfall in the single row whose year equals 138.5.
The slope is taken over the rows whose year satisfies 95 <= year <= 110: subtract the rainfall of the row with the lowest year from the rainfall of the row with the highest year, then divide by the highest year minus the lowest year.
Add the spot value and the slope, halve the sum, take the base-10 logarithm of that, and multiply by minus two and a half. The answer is -1.43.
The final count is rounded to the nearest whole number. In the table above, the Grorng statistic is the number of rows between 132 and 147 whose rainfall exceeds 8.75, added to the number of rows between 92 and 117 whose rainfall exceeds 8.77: 8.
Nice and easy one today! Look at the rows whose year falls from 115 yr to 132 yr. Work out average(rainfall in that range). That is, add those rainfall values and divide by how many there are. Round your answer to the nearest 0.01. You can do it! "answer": 8.37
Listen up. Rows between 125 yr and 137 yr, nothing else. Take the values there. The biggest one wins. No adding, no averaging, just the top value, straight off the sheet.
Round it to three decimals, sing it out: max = 8.186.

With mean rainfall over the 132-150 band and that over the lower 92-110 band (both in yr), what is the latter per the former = 1.07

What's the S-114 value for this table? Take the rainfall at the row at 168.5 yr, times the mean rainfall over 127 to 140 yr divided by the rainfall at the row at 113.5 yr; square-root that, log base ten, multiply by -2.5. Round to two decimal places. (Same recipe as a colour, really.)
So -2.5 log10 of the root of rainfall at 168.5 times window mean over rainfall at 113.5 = -1.12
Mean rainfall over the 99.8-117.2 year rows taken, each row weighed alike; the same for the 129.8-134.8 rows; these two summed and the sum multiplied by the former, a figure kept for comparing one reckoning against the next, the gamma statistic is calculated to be 140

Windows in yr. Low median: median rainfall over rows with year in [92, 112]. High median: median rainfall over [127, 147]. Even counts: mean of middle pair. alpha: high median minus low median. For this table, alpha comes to -1.1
